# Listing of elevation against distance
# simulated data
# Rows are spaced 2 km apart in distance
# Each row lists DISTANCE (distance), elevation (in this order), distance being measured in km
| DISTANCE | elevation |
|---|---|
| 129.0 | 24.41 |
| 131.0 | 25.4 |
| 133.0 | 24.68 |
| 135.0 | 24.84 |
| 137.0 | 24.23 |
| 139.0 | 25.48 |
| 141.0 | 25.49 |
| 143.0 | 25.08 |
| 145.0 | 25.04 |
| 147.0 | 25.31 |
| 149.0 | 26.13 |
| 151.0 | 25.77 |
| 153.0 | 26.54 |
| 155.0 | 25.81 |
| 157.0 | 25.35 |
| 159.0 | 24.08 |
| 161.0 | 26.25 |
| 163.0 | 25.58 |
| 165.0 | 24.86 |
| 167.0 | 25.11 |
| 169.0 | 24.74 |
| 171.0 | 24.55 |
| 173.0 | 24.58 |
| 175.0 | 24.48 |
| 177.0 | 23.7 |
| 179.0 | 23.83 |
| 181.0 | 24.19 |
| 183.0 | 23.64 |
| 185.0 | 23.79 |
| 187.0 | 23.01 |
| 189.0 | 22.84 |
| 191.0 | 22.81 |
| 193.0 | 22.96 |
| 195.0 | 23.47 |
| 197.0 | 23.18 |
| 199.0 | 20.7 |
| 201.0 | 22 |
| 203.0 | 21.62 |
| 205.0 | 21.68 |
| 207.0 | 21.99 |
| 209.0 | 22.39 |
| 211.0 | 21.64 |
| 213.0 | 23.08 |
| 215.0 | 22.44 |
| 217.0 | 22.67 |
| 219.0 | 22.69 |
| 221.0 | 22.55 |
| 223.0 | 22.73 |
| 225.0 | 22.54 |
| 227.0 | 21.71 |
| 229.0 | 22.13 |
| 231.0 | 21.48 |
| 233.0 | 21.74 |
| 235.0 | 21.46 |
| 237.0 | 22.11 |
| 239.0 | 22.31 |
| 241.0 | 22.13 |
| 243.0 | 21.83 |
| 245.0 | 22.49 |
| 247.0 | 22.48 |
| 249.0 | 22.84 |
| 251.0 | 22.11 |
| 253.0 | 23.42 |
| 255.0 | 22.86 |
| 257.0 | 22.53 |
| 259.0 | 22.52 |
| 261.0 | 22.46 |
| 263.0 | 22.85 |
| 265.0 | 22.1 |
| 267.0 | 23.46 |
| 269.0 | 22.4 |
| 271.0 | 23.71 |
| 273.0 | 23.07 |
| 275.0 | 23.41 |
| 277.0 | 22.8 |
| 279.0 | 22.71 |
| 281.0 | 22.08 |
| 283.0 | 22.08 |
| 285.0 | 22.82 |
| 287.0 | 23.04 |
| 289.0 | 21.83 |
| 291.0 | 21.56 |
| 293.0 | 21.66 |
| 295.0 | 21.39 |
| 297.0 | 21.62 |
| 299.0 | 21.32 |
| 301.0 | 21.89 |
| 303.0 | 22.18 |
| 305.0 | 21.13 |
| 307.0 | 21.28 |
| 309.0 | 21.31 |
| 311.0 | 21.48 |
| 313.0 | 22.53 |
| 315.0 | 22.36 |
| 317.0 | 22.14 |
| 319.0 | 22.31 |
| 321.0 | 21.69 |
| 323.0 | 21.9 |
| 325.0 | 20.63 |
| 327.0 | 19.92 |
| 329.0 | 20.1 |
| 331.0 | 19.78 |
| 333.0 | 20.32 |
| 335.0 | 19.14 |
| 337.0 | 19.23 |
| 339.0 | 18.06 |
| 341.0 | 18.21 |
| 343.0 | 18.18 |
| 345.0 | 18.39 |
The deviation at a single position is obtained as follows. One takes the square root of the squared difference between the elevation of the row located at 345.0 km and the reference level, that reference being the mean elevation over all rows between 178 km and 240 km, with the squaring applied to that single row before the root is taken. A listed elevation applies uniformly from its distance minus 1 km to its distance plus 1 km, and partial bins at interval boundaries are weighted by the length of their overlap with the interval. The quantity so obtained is 4.1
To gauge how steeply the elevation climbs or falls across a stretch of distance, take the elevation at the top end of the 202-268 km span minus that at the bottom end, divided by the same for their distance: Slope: 0.03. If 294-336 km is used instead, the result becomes -0.06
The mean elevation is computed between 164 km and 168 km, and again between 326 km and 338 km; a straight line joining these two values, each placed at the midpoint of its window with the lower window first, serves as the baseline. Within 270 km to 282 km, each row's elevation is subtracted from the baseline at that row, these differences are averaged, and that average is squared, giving 2.1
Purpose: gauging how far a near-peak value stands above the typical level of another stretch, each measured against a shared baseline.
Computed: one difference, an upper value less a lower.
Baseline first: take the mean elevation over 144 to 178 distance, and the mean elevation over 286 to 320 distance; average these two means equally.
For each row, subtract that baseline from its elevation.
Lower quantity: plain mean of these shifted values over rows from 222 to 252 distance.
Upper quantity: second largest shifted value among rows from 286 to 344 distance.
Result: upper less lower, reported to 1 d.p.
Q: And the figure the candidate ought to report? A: 0.4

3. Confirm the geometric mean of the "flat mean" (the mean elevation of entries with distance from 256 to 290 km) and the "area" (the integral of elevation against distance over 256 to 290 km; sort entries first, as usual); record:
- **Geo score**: 132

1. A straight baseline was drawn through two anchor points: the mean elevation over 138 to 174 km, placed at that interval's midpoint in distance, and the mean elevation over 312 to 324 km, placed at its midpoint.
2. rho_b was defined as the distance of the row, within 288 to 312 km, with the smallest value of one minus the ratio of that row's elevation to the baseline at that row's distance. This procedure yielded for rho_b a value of 303.0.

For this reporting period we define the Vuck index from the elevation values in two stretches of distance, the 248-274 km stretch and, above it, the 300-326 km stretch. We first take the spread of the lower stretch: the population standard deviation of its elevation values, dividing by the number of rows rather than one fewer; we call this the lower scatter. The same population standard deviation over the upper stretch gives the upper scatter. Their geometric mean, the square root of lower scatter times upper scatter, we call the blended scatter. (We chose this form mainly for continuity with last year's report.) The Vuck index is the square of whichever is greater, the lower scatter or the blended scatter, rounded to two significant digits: 0.27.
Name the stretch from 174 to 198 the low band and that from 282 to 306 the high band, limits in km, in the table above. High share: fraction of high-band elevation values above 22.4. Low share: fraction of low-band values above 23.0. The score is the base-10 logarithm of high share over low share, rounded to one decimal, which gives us -0.7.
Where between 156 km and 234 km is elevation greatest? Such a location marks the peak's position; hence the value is 161.0 km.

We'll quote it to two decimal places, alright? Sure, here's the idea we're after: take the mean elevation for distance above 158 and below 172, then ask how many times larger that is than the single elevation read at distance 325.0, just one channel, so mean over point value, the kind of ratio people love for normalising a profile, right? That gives 1.21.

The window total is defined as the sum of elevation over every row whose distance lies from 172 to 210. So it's 437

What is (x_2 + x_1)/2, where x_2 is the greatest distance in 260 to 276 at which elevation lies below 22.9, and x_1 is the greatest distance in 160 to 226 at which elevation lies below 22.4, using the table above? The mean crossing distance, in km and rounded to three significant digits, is 240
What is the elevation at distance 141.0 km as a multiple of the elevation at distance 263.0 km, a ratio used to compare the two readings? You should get 1.12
